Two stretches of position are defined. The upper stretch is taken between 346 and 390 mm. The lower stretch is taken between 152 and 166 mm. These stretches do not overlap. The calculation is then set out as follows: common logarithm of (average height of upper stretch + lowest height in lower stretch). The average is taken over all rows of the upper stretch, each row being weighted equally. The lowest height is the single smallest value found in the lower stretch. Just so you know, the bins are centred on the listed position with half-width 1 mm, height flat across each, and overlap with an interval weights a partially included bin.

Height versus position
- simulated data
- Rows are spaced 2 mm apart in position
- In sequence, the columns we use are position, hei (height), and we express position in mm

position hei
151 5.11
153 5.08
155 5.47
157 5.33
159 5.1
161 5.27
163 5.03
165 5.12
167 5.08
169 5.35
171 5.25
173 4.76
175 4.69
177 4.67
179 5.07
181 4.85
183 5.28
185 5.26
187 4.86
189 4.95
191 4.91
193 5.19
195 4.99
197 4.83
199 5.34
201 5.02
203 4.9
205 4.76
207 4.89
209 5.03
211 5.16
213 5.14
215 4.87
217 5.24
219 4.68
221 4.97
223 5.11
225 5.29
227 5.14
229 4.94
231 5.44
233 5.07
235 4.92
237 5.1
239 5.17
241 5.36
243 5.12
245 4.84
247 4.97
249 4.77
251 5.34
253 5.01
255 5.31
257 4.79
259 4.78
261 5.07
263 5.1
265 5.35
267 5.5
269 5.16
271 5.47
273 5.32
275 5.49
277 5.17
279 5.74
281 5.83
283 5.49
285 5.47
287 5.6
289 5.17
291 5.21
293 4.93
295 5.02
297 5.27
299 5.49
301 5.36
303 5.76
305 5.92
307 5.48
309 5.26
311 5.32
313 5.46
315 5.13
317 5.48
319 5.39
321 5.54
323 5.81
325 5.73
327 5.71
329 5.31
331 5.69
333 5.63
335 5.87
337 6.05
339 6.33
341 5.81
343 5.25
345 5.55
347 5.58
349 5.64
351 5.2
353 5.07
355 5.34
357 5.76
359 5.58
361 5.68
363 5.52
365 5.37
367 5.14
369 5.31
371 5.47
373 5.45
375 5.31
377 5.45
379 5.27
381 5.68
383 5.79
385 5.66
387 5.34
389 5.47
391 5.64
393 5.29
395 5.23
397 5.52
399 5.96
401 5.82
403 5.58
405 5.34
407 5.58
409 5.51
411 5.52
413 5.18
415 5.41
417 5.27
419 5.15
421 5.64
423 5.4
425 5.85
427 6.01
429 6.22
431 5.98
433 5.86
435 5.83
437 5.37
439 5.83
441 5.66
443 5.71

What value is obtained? 1.021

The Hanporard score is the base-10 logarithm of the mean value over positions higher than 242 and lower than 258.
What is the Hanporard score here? 0.70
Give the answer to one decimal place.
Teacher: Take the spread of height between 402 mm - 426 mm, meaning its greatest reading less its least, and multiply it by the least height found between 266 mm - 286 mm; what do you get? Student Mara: 3.6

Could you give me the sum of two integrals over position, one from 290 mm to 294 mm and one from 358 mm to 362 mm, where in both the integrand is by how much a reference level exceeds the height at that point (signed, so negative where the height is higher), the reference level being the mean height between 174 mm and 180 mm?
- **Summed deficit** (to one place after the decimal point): -4.3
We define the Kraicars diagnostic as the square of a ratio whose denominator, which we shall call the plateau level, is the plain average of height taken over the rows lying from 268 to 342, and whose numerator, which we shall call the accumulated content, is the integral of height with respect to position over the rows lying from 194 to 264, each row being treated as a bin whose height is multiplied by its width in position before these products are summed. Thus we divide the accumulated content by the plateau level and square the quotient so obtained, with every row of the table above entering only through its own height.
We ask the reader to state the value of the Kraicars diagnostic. 4103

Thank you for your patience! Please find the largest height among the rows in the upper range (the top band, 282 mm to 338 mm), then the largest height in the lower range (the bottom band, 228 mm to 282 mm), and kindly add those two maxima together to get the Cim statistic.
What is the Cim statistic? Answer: 11.9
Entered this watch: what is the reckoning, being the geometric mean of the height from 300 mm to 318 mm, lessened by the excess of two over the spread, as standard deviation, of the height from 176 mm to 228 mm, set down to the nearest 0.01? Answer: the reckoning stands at 3.65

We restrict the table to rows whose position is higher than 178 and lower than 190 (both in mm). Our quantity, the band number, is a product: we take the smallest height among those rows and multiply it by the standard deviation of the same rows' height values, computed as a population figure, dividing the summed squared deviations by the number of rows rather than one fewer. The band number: 0.85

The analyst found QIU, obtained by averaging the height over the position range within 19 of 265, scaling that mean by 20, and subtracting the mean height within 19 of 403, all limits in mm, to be 99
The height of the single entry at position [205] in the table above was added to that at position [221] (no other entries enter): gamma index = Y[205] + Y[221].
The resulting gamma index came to 9.7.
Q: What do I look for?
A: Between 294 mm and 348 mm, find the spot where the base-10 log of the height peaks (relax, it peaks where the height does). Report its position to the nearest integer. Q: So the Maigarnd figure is 339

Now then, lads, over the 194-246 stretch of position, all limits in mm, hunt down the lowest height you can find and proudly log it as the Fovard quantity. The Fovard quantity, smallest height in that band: 4.68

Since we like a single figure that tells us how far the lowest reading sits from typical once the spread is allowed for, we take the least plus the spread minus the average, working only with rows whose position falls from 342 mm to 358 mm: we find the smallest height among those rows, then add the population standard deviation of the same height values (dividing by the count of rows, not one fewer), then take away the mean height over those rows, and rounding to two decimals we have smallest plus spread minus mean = -0.13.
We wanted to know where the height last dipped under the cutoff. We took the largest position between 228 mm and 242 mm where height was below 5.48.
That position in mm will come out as 241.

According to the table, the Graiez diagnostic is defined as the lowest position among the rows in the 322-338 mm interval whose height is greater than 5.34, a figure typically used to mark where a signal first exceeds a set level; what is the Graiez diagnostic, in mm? 323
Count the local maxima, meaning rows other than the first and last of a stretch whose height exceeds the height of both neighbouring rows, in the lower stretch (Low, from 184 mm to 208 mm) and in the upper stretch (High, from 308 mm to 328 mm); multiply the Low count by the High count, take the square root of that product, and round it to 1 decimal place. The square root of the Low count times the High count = 3.0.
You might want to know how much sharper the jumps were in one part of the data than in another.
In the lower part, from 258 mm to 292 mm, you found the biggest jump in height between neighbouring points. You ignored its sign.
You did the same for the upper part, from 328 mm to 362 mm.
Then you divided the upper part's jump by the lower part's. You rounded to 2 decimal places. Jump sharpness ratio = 0.98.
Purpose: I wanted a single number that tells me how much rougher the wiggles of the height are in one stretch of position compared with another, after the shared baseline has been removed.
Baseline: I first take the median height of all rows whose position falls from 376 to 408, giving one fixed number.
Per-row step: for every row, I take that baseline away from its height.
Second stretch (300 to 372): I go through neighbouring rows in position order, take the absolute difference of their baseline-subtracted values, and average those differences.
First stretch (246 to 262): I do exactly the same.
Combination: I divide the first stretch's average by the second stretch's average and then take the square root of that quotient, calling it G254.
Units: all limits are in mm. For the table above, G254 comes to 1.17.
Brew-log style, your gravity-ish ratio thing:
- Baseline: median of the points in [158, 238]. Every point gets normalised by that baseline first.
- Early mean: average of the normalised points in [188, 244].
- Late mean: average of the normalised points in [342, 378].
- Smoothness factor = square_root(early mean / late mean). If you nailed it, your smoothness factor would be 0.97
